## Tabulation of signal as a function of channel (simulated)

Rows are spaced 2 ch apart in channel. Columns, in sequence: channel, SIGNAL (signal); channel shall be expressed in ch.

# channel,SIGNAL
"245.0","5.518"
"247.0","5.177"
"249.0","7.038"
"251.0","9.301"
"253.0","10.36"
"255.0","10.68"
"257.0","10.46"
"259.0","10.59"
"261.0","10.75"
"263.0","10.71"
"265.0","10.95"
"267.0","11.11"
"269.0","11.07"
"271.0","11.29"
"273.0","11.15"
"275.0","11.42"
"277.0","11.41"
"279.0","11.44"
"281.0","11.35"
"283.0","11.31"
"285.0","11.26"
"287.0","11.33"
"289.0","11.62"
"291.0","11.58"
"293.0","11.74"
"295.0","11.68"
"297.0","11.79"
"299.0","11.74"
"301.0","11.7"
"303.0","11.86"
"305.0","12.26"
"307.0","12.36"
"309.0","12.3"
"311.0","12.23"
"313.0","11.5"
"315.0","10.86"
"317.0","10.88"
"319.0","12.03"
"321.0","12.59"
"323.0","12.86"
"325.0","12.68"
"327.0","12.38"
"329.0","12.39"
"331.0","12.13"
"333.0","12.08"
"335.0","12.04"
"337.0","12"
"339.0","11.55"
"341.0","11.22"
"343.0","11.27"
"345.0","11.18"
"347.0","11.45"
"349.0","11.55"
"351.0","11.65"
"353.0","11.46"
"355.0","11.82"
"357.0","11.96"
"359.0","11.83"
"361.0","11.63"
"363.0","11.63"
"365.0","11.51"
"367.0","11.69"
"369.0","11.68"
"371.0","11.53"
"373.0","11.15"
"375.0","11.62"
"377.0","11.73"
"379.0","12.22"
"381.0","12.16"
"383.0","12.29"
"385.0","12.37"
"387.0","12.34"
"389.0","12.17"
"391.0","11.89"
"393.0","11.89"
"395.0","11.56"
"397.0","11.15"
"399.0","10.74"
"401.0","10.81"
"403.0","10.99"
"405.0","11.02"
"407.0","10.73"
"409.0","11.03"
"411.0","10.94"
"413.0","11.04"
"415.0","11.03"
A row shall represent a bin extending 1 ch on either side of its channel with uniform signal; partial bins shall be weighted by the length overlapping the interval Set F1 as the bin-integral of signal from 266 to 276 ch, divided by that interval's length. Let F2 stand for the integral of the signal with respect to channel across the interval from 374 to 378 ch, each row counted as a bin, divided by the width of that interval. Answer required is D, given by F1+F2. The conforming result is 22.9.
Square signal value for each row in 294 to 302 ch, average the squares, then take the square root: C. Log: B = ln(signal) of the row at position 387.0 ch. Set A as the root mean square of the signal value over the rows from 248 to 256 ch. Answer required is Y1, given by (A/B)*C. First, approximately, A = 9.5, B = 2.51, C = 11.73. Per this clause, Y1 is 44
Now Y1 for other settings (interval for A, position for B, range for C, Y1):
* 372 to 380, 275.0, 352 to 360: 56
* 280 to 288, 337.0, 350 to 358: 53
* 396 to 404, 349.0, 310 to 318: 51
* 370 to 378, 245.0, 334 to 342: 79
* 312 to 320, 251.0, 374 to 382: 61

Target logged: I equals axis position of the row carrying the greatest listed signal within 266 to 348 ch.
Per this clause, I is 323.0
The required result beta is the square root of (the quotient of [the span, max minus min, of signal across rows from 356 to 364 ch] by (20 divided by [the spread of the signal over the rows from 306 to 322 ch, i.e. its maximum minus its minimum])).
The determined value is 0.169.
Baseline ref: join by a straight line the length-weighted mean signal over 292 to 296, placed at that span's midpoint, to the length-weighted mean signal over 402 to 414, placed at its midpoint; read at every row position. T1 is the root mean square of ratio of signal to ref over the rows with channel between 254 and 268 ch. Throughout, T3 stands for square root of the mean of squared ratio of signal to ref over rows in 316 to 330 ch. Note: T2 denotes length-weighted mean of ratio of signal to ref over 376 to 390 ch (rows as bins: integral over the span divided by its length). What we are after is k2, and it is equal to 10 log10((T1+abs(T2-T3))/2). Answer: -3.3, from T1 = 0.90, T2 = 1.10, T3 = 1.07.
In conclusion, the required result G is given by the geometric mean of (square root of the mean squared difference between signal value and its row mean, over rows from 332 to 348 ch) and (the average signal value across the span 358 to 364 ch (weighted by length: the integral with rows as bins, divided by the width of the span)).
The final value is 2.1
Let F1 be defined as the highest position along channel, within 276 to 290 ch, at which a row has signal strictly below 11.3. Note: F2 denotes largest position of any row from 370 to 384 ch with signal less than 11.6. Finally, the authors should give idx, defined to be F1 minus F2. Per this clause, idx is -88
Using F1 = 285.0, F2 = 373.0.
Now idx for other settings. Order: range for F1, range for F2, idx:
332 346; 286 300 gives 54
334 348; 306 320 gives 28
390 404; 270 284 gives 120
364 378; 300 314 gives 60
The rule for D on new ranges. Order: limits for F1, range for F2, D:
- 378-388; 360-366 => 23.9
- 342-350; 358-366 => 23.0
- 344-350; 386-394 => 23.5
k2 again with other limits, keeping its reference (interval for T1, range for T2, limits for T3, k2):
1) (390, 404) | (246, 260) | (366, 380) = -1.8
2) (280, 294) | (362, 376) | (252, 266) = -2.5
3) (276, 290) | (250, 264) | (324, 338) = -2.4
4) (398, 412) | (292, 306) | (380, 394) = -2.7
